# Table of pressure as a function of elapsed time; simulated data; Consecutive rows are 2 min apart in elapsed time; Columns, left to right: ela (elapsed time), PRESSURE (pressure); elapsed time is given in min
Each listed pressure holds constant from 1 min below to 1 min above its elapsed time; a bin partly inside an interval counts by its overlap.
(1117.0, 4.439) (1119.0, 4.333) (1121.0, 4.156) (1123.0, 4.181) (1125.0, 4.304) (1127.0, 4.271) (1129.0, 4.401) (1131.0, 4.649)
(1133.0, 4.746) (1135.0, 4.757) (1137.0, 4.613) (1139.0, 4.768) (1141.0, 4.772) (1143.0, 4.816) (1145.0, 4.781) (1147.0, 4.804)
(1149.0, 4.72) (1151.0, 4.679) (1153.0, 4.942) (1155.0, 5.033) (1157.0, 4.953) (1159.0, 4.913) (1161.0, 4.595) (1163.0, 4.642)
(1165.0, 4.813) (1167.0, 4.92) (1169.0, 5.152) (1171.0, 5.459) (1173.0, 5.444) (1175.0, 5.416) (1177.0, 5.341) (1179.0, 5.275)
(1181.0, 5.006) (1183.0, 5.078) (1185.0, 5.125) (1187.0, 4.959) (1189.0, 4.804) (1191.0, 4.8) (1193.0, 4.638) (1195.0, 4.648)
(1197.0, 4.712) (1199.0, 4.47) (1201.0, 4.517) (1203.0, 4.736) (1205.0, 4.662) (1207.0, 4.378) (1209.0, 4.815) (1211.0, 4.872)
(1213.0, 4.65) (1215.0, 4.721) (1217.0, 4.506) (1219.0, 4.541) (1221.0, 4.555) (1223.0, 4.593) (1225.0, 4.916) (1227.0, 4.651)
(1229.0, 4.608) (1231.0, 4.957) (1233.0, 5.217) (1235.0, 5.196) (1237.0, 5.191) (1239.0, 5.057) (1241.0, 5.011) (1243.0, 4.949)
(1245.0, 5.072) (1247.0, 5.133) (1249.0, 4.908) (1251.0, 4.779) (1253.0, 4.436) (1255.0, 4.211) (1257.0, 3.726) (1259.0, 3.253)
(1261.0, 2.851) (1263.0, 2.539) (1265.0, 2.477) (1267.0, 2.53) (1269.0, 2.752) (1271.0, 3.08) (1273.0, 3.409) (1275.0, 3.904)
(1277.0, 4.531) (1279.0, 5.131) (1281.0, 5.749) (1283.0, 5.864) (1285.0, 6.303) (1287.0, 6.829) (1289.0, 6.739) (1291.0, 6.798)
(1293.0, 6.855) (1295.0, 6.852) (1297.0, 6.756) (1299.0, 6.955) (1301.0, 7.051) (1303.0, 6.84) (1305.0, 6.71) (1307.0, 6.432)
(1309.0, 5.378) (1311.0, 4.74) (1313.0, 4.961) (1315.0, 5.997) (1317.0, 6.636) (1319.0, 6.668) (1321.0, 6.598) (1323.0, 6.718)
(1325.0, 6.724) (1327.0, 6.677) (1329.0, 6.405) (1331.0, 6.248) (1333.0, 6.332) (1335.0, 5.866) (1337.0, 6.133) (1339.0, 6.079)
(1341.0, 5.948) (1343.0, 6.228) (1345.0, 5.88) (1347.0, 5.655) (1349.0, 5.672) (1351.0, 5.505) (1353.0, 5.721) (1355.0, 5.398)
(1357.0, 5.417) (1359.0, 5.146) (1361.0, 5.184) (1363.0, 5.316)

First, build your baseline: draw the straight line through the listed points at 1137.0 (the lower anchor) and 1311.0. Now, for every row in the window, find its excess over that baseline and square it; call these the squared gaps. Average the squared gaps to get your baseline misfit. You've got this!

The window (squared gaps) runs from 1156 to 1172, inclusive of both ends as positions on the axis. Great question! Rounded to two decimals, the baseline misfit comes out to 0.16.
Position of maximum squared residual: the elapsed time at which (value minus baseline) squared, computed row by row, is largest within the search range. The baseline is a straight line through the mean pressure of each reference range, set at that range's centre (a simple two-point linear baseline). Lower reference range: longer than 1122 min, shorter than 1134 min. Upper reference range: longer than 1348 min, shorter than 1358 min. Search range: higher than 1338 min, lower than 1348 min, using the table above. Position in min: 1343.0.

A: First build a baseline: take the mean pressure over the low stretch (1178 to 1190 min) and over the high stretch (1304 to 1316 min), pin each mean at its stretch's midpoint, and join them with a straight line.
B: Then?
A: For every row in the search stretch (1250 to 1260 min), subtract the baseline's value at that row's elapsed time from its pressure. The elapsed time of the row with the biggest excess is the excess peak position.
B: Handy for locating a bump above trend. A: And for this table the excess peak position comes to 1251.0 min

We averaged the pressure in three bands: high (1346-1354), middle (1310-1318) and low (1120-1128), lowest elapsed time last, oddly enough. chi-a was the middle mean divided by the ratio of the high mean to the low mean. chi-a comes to 4.2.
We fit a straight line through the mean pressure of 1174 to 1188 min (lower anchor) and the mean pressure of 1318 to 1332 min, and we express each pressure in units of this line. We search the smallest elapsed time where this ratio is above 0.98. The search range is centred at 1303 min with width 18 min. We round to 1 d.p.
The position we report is 1295.0 min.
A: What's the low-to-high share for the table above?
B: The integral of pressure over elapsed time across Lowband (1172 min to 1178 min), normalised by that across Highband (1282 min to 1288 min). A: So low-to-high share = 0.85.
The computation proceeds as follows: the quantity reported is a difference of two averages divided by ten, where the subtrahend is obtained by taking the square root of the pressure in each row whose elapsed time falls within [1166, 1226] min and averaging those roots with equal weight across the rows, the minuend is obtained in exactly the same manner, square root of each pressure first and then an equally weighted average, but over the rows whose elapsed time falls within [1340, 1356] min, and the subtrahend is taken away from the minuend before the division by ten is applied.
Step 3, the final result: 0.019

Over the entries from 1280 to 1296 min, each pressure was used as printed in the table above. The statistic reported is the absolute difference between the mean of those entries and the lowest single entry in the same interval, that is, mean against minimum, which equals 0.750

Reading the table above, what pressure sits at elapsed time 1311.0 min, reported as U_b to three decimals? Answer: 4.740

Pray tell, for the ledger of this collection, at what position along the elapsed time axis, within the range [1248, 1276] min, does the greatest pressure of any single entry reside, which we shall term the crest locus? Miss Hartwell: 1249.0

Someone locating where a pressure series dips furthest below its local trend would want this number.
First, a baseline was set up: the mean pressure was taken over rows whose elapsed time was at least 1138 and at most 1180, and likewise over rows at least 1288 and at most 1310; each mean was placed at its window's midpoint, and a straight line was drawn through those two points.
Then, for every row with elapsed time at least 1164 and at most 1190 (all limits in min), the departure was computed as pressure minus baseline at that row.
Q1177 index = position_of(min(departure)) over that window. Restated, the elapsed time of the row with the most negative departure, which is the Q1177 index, 1189.0 min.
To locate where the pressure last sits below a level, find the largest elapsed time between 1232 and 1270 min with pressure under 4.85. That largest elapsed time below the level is 1269.0 min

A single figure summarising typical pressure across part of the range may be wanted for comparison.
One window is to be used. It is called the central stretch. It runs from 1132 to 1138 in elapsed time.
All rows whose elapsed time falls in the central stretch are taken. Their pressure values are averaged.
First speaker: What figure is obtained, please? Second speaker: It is 4.7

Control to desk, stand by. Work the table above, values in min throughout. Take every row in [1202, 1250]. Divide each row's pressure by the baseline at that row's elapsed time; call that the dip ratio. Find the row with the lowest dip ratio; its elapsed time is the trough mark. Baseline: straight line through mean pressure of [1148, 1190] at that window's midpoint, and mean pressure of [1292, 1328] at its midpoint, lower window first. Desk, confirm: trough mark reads 1207.0 min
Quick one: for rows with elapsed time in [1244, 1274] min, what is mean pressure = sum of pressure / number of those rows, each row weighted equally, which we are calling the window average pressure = 3.7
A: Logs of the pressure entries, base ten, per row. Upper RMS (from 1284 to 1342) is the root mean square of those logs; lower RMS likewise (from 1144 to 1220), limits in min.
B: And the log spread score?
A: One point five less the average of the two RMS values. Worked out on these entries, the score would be 0.75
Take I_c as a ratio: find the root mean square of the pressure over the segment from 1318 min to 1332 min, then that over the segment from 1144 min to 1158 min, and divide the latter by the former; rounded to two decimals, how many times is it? 0.74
